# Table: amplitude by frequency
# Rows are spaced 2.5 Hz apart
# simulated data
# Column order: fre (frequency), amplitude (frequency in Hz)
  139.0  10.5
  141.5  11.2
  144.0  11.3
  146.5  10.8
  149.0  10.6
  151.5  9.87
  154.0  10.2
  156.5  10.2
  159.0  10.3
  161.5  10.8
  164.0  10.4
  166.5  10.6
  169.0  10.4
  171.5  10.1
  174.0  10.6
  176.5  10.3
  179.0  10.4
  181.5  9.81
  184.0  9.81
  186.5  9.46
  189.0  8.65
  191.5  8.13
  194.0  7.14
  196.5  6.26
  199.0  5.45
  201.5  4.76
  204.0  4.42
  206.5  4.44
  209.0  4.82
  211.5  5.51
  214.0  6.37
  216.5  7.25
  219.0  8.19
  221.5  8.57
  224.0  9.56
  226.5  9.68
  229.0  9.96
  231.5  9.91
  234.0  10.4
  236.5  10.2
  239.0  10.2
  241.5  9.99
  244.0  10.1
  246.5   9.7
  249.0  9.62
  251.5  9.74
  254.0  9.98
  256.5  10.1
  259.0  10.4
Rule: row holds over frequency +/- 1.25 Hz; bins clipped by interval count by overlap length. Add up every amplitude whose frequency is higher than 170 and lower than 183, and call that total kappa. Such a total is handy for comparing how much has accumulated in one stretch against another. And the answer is 51.2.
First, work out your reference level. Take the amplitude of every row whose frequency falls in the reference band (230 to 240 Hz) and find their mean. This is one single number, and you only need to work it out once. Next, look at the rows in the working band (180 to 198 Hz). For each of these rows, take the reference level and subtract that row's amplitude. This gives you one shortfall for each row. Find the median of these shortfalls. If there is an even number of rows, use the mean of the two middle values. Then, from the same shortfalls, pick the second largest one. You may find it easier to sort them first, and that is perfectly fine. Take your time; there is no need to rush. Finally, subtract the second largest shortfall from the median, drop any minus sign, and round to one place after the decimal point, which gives 1.5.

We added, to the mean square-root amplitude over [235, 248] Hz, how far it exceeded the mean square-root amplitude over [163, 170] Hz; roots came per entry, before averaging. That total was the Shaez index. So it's 3.10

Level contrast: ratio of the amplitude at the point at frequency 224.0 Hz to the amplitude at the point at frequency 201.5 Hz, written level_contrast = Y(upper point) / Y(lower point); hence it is 2.0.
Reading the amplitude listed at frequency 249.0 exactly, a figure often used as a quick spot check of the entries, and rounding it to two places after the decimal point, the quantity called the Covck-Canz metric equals 9.62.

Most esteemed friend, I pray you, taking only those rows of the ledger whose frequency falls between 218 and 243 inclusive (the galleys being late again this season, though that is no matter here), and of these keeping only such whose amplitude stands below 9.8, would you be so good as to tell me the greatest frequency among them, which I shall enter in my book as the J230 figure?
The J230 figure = 226.5 Hz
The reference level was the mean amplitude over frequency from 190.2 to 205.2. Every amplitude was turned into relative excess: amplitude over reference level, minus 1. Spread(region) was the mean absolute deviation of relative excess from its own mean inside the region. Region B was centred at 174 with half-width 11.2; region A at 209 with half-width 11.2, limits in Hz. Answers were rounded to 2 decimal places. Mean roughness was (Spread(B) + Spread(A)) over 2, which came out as 0.11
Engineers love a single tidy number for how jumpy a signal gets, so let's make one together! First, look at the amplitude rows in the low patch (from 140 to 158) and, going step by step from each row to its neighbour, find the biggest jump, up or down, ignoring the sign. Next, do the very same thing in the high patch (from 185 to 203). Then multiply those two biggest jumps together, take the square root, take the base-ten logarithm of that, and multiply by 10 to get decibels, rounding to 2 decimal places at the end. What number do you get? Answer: -0.71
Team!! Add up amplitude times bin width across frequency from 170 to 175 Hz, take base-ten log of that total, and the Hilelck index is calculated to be 1.71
